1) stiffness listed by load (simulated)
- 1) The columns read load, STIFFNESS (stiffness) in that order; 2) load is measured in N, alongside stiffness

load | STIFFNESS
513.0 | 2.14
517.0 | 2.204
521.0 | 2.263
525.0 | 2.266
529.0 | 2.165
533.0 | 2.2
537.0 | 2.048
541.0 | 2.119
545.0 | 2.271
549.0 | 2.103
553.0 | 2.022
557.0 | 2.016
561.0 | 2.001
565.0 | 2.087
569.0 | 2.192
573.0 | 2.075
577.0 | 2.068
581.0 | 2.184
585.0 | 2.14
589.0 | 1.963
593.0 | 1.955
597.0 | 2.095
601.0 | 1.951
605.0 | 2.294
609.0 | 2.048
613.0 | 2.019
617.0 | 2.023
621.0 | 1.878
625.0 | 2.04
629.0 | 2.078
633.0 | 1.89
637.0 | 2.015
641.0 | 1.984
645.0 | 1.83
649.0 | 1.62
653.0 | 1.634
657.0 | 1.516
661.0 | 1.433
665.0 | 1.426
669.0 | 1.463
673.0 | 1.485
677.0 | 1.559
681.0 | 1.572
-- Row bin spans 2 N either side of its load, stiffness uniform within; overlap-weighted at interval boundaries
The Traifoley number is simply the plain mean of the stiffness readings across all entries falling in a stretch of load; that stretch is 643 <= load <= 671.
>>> 1.56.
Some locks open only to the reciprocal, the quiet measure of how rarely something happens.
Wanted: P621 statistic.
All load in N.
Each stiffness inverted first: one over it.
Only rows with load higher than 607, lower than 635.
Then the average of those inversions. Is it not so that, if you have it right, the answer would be 0.502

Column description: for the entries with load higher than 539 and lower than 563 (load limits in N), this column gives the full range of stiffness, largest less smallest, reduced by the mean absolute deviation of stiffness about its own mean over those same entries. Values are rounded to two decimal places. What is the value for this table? 0.19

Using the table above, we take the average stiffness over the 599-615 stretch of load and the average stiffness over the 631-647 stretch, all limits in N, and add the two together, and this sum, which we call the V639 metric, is 4.01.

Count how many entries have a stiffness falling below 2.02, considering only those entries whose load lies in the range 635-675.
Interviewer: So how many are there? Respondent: 10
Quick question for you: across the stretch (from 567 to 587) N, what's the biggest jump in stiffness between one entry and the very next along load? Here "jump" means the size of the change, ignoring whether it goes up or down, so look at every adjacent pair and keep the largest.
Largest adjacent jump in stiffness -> 0.117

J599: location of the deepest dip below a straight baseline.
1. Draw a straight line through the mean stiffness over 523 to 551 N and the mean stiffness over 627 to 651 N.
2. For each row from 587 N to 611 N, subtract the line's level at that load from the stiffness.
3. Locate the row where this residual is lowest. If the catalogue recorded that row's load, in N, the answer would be 589.0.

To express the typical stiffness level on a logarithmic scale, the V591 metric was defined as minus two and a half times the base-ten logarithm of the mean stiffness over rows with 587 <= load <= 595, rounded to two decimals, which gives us -0.73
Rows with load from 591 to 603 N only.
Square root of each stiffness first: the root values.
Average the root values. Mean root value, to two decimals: 1.41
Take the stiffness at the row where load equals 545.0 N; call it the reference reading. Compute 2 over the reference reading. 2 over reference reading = 0.88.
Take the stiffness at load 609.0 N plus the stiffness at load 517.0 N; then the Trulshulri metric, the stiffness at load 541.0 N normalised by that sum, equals 0.50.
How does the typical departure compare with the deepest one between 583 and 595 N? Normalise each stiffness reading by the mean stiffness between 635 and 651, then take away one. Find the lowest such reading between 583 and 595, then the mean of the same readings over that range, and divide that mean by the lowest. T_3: 1.7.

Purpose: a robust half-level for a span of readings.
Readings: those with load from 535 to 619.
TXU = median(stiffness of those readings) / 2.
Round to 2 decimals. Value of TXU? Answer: 1.03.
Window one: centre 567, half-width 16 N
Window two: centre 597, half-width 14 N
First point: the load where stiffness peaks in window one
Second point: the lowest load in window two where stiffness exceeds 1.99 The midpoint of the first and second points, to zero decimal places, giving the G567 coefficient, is 577 N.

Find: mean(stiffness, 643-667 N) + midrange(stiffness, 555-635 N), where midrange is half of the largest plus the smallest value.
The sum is 3.66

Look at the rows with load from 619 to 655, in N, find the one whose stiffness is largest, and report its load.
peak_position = 629.0 N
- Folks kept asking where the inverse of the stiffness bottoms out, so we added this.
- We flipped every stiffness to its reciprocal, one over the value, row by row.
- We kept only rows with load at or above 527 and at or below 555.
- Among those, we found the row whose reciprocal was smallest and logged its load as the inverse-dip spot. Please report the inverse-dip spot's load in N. 545.0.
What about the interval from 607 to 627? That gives 609.0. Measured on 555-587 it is 569.0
